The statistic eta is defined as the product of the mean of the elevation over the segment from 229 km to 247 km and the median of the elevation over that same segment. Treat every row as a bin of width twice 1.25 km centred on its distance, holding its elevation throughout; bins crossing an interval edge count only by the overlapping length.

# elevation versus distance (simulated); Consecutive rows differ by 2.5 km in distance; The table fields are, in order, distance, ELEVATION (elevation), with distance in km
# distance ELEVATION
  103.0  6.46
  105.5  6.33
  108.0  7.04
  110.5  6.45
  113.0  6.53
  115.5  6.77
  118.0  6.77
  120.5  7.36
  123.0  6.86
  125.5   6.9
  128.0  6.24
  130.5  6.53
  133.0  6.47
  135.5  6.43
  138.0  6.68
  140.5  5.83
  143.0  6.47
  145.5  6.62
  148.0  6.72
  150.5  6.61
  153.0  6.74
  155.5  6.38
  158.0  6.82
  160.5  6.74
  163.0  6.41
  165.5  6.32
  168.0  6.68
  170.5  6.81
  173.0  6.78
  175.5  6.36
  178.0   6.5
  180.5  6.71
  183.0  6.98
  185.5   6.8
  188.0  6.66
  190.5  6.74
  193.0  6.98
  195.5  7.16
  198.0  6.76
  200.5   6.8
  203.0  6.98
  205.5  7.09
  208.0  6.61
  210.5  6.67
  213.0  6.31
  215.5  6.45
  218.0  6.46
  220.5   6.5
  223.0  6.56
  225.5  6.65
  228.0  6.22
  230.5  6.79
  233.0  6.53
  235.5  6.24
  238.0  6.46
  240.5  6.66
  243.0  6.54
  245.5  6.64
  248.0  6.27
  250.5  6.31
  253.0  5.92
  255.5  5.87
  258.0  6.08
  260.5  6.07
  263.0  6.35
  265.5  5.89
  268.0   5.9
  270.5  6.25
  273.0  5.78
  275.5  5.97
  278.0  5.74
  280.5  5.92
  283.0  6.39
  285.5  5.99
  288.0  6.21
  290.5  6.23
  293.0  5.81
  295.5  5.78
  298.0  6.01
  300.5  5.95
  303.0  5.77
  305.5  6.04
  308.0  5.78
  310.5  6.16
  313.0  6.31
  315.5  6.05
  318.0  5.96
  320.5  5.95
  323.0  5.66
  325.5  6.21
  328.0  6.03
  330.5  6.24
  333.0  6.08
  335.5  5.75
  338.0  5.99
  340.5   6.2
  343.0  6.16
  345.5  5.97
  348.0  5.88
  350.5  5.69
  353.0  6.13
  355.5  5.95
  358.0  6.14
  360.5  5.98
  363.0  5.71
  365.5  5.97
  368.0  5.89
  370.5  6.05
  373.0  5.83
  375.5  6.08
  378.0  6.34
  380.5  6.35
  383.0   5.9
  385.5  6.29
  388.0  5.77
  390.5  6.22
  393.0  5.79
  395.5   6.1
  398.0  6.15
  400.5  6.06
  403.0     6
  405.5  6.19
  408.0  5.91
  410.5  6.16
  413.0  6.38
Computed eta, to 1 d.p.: 42.8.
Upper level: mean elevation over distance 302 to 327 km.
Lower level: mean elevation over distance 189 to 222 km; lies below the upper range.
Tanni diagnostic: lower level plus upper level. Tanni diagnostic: 12.7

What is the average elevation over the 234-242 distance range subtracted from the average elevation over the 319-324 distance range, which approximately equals -0.6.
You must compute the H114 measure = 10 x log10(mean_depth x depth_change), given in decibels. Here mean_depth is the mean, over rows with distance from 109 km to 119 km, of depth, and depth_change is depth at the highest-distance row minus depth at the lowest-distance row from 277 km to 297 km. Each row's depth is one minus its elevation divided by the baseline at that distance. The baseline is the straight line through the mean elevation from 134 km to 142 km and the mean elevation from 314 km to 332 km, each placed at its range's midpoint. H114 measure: -33.2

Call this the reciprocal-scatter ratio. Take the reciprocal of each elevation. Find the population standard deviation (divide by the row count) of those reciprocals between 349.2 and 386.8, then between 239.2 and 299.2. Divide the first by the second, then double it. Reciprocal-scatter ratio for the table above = 1.6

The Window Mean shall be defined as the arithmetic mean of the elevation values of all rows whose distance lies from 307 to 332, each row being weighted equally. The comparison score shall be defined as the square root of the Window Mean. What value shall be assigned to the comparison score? 2.46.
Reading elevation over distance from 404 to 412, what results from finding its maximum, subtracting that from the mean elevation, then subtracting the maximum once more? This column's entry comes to -6.3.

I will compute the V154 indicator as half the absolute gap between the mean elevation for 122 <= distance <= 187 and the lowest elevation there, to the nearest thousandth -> 0.381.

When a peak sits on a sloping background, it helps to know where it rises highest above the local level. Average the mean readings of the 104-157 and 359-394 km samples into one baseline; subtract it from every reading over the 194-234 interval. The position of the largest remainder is 195.5 km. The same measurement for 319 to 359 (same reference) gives 330.5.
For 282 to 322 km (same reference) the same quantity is 283.0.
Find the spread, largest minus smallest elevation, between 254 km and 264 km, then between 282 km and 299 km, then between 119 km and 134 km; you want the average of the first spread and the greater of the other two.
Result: 0.80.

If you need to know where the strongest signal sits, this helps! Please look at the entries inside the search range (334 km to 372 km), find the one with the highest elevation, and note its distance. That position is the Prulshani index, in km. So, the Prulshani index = 340.5 km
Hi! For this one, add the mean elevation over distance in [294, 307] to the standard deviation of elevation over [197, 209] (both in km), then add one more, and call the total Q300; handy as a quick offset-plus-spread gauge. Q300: 7.1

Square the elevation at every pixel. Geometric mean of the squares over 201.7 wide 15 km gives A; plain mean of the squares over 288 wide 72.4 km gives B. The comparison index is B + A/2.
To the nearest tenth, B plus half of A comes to 59.7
